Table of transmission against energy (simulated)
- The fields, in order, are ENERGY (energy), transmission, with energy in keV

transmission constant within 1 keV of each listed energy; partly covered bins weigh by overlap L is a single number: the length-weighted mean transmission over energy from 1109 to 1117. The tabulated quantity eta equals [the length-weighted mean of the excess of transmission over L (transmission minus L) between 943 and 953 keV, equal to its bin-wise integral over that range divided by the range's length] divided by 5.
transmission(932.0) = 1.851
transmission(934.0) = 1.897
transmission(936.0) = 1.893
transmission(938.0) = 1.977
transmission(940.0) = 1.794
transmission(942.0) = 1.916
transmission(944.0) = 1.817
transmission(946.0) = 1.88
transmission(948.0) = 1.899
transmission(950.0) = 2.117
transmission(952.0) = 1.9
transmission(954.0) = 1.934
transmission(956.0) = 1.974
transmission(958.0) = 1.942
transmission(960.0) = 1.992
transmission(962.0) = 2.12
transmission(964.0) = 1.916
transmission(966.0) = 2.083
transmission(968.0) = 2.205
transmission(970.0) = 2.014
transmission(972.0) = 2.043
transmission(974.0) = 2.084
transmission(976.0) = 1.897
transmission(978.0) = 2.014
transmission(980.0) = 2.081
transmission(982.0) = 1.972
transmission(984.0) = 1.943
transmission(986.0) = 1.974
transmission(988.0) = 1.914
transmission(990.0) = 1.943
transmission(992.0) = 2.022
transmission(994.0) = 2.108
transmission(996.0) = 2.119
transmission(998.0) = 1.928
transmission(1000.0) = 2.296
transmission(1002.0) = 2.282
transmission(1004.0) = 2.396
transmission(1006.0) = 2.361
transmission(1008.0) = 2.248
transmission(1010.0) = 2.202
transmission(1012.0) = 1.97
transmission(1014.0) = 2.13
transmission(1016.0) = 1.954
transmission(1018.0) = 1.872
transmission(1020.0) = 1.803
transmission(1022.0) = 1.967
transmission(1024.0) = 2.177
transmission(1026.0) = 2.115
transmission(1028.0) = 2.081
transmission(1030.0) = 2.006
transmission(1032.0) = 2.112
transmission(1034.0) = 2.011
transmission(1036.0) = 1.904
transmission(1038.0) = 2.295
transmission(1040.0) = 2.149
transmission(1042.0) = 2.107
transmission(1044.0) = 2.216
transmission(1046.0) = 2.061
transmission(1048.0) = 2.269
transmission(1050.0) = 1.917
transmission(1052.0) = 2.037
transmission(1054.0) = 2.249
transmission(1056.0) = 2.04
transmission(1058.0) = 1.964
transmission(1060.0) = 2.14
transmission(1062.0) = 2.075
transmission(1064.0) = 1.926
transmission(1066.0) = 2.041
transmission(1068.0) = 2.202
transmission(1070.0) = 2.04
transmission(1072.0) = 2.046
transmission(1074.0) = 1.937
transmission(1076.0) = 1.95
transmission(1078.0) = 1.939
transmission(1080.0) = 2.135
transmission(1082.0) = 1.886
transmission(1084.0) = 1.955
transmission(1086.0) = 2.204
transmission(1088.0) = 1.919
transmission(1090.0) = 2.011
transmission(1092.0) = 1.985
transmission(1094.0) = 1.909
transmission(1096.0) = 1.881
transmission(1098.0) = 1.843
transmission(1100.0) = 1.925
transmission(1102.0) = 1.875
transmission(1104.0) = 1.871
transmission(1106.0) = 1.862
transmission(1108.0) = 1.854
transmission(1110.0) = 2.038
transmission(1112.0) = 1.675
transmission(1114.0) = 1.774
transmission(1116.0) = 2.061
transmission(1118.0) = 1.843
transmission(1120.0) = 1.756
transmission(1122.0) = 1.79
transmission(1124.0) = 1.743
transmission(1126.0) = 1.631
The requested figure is 0.007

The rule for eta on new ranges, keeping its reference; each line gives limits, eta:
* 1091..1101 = 0.004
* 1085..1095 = 0.024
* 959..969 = 0.035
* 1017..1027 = 0.020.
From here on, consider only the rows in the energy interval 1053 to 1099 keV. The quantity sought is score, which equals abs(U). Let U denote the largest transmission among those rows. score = 2.25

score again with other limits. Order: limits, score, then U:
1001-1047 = 2.40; 2.396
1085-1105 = 2.20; 2.204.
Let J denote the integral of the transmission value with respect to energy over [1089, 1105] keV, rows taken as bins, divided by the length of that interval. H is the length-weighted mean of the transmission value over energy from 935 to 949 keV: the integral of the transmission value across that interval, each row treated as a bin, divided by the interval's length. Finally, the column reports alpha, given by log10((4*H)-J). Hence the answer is 0.749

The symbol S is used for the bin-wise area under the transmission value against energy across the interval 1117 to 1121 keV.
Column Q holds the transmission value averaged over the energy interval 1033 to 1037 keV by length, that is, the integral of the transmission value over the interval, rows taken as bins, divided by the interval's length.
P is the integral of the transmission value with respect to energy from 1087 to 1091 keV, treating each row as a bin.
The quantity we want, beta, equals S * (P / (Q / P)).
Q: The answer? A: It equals 227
